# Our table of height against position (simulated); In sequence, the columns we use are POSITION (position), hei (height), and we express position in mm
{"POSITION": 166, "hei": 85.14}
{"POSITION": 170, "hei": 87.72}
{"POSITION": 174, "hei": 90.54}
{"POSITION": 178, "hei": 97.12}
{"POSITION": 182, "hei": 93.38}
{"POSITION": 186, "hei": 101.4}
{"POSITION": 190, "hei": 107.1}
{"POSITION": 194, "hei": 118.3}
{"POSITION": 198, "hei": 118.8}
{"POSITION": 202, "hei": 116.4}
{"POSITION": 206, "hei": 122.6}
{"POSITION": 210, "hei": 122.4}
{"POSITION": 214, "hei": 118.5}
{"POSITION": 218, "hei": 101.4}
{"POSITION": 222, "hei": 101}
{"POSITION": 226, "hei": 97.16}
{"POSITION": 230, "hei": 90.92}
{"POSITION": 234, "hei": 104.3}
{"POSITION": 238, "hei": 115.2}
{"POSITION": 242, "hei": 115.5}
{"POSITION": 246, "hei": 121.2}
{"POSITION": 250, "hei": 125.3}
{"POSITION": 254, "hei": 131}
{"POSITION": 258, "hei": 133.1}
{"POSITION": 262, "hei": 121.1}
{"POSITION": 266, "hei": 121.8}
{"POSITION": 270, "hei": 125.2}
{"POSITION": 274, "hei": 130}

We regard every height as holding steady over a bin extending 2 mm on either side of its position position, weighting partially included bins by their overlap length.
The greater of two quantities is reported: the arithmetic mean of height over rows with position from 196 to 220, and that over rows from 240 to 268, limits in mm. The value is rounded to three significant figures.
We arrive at 124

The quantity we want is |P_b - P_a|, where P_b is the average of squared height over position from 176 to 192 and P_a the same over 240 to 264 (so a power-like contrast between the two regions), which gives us 5569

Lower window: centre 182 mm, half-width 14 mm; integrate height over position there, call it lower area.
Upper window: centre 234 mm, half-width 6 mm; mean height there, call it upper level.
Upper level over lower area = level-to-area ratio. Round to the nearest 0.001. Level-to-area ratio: 0.037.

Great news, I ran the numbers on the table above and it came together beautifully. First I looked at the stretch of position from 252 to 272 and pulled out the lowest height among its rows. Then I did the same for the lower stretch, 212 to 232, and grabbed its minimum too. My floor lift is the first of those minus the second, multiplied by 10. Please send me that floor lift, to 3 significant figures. 302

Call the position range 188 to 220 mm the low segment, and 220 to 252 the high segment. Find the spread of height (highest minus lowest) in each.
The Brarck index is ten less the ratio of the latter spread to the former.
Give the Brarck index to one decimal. 8.4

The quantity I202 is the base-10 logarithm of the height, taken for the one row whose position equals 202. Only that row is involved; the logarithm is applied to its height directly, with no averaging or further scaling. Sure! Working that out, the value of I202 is 2.07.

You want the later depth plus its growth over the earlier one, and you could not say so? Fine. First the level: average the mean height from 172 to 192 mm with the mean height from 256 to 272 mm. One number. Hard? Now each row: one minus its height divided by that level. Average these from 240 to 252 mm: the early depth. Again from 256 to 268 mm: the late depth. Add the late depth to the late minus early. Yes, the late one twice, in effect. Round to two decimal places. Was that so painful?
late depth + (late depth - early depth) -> -0.16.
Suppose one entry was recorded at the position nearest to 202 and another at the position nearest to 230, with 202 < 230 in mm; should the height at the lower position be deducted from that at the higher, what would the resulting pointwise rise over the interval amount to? -25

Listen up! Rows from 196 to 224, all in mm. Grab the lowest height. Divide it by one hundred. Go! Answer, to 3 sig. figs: 1.01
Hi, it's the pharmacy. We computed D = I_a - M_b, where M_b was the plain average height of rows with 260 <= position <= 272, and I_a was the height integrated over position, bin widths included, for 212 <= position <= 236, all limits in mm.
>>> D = 2330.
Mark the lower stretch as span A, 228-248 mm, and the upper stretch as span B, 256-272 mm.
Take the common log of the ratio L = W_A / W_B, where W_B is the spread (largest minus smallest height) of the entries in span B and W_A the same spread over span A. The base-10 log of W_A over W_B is 0.40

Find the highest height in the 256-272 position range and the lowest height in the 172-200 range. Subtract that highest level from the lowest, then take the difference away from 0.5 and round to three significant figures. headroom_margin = 43.1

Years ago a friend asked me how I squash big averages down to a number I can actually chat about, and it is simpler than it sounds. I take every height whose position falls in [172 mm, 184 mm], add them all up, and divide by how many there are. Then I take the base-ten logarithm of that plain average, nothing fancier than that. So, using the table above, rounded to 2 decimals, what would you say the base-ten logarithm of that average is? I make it 1.97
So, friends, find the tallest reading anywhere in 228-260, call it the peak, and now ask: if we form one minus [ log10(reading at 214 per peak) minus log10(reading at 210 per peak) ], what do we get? 1.01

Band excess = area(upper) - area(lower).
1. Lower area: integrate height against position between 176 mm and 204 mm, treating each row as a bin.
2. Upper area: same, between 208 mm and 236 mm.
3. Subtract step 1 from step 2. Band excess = -67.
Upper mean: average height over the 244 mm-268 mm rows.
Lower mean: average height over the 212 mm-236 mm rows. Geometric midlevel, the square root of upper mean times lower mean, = 113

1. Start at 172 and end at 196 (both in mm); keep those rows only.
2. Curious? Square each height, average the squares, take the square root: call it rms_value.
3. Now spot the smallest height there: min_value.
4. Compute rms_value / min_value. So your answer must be 1.12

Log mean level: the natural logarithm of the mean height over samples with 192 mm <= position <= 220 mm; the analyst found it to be 4.76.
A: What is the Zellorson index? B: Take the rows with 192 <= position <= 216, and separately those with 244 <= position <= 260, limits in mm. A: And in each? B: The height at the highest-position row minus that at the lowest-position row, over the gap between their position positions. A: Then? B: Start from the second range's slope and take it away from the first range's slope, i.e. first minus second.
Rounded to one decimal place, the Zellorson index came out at -1.0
